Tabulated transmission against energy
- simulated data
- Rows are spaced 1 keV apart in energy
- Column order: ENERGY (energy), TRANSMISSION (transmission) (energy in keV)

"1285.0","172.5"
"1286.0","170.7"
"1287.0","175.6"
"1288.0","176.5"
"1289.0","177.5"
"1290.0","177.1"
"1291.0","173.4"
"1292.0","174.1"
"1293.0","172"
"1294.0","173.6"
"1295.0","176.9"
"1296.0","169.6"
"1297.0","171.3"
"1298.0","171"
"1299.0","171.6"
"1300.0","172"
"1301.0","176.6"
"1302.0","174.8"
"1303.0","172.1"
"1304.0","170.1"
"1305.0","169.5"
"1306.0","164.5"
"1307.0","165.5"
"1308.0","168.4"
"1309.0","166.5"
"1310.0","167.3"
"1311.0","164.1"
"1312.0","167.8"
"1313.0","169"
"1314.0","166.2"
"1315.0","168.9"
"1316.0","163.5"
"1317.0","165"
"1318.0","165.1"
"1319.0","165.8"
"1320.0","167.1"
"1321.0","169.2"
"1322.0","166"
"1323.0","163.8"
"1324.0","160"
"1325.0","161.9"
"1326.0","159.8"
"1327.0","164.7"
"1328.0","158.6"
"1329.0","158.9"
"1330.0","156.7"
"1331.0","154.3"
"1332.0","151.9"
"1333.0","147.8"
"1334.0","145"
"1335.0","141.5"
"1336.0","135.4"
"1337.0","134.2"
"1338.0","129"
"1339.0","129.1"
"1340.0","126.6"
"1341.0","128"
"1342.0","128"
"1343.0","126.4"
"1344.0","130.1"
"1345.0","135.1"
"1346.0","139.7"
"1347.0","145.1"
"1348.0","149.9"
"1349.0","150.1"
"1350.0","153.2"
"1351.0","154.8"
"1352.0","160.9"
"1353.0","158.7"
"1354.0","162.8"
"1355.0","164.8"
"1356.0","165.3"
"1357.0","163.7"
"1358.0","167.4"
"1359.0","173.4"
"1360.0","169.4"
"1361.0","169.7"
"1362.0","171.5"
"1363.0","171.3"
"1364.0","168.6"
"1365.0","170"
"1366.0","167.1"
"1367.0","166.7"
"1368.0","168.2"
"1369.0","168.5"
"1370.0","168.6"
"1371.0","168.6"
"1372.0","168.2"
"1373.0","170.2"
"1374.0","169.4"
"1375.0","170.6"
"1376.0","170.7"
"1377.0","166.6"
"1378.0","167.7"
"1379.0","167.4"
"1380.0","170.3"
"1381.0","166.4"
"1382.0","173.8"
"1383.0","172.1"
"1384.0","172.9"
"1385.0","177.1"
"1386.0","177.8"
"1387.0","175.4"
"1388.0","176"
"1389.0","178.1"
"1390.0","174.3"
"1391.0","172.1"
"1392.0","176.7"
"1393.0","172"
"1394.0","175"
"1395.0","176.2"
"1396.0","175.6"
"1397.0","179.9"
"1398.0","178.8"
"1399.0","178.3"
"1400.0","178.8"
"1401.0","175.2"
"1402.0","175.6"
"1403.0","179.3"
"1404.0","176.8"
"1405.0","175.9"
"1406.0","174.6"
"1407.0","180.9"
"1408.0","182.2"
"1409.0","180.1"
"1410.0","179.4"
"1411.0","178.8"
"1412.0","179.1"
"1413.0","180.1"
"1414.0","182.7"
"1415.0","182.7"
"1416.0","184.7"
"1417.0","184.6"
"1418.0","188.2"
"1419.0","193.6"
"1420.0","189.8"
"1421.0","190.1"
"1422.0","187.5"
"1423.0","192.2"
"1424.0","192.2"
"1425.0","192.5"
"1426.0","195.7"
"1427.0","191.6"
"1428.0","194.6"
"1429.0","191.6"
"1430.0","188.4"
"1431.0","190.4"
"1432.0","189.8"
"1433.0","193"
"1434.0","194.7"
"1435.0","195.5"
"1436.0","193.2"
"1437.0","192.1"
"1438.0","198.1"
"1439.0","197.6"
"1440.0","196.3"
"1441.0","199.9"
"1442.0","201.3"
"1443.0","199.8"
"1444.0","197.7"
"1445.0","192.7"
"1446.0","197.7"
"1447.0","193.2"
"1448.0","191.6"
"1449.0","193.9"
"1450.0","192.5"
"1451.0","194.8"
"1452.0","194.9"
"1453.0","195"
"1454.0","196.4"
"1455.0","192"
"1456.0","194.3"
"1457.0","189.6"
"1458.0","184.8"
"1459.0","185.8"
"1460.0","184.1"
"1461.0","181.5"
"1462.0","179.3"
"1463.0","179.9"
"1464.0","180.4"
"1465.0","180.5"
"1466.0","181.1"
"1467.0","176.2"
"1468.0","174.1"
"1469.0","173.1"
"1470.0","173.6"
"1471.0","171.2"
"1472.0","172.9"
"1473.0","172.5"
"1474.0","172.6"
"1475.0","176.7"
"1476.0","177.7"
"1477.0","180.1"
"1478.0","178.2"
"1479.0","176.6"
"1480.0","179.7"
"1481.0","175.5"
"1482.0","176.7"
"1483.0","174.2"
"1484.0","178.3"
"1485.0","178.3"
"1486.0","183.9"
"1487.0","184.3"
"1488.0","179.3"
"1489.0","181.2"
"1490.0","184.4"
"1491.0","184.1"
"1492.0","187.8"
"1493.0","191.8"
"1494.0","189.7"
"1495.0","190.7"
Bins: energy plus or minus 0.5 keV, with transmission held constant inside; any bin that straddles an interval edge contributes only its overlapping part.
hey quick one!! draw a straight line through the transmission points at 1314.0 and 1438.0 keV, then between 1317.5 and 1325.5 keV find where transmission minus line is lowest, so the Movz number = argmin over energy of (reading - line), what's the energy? 1324.0 keV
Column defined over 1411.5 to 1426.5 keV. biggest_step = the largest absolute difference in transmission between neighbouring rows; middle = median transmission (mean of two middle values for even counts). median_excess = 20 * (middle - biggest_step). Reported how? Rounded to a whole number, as 3656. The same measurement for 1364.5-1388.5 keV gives 3246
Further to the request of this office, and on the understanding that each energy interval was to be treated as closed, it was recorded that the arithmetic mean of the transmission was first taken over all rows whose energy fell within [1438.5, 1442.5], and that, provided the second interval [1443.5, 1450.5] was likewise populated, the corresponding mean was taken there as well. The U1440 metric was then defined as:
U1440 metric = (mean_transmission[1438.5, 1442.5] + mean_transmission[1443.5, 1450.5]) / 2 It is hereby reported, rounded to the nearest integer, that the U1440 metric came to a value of 196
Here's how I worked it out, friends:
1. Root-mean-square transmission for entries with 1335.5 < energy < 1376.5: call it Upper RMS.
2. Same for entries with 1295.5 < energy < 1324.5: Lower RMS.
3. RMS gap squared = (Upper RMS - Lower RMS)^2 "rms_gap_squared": 129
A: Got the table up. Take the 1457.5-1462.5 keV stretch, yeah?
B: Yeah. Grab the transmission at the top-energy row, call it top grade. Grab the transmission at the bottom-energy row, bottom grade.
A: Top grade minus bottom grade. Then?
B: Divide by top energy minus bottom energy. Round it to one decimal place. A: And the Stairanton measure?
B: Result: -1.4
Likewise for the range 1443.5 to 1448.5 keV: -1.5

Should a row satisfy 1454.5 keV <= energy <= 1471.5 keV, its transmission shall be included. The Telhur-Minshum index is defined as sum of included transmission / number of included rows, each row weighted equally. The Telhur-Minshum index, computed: 181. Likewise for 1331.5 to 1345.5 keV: 135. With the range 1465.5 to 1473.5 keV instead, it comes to 174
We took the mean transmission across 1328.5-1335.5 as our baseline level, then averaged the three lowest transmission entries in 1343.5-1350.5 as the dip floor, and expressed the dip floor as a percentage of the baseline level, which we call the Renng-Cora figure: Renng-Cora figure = 89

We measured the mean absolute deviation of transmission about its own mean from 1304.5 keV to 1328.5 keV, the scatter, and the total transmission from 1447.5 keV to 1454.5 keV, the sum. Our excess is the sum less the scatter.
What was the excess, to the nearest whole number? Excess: 1357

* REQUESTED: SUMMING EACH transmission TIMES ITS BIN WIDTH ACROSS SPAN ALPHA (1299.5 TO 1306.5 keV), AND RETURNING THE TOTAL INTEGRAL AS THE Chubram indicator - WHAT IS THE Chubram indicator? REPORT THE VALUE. 1200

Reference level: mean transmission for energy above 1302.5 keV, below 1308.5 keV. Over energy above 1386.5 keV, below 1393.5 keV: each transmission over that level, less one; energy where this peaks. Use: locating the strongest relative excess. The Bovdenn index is 1389.0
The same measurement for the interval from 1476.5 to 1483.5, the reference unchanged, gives 1477.0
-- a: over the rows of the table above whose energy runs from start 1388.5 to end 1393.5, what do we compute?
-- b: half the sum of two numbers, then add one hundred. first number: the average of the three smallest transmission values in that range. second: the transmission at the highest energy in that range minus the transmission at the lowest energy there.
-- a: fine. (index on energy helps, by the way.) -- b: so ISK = 183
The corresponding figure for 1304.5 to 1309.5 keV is 181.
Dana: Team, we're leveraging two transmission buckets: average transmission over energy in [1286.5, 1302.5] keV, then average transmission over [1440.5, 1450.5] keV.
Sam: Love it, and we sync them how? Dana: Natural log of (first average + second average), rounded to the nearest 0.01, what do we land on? 5.91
